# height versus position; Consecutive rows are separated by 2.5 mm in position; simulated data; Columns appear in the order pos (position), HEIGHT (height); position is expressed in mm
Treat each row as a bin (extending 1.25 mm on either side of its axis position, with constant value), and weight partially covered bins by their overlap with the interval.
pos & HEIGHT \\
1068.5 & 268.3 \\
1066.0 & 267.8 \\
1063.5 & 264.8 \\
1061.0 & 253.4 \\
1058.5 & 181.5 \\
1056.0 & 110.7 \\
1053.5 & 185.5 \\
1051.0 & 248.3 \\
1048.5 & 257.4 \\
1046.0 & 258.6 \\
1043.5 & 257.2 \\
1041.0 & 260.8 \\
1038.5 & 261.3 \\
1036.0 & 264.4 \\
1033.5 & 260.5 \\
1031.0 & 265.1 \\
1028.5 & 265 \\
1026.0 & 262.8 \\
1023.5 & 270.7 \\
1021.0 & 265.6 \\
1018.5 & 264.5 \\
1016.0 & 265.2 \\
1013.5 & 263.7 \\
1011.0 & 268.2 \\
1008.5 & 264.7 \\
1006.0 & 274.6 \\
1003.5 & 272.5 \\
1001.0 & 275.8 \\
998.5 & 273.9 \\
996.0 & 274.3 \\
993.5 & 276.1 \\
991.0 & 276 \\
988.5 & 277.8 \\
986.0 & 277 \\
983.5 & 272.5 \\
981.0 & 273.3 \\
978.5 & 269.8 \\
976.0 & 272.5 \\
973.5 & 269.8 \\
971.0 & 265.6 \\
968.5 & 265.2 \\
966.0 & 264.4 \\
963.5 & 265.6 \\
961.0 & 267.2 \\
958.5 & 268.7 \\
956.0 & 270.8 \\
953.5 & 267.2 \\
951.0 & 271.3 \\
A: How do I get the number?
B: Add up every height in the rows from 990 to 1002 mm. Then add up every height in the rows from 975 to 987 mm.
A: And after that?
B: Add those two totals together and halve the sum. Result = 1371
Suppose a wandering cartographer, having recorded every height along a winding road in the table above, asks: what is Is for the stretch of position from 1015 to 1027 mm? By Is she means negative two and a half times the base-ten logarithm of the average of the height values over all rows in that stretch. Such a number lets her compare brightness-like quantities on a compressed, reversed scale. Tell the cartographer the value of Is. -6.06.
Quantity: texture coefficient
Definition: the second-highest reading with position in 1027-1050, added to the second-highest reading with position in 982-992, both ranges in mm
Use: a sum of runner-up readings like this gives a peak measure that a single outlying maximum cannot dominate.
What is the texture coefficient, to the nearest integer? 542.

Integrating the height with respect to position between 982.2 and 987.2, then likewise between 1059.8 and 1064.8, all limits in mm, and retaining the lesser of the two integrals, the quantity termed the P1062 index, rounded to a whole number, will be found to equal 1296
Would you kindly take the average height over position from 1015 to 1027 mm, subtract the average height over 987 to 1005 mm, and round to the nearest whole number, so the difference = -9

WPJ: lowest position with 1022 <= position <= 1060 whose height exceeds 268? 1023.5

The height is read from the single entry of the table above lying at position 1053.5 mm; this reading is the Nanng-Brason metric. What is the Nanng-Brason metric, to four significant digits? 185.5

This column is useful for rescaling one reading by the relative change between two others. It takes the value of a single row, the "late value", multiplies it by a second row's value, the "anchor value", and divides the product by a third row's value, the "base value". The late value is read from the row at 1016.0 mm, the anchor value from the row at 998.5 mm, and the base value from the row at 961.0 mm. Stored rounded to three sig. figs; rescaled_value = 272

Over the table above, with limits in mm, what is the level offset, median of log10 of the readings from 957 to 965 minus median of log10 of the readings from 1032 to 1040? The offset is 0.010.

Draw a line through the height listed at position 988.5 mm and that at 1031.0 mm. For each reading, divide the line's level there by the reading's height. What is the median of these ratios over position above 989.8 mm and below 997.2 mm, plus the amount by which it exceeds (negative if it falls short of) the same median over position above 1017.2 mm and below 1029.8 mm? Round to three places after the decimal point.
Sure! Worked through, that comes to 0.998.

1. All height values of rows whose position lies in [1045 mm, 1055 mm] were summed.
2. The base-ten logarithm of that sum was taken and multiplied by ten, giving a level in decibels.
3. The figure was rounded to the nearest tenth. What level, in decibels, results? 29.8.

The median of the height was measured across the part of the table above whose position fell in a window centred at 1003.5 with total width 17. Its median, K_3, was 274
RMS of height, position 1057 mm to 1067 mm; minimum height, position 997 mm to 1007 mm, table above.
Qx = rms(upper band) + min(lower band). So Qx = 517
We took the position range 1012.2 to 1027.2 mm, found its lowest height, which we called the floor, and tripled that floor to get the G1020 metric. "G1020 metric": 788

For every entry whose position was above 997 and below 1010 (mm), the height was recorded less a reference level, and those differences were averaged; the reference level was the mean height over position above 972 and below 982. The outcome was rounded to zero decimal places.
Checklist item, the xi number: 1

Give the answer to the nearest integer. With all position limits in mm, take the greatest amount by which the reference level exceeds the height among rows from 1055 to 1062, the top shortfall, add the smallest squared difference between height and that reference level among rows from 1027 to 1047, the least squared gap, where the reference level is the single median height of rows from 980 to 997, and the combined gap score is 284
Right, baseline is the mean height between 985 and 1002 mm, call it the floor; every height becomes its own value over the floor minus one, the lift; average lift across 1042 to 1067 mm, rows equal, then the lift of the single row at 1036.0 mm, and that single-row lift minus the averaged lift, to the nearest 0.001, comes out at 0.130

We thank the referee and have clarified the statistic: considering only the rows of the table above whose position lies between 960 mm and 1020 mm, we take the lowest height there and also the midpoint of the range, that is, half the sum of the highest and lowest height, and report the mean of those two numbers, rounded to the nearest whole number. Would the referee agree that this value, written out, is 267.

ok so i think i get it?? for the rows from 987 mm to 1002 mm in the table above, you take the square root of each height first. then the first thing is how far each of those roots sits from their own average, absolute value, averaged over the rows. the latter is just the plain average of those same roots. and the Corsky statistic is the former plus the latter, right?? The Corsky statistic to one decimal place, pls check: 16.6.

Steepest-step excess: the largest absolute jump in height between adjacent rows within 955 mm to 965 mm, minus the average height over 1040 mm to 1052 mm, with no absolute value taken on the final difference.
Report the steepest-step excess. -254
